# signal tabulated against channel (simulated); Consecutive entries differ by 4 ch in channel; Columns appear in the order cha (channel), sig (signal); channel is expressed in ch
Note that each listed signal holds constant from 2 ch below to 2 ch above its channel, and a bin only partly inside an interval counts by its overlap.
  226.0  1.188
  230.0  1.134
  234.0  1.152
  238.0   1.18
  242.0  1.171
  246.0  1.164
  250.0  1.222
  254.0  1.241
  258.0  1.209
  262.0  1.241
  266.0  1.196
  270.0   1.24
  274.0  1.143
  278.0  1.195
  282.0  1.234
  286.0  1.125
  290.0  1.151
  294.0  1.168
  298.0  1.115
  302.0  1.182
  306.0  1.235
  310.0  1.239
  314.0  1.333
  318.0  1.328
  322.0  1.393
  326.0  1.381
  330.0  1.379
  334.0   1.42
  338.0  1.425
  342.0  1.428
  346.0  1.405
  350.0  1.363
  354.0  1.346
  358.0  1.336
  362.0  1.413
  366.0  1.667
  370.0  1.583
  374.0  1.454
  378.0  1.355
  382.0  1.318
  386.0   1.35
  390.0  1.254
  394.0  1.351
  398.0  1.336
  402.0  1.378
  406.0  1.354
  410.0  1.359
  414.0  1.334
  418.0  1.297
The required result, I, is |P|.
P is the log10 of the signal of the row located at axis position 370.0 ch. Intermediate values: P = 0.199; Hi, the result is 0.199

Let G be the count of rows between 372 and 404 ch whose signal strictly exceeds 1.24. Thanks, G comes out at 8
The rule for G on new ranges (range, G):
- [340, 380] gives 10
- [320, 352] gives 8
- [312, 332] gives 5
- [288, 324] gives 3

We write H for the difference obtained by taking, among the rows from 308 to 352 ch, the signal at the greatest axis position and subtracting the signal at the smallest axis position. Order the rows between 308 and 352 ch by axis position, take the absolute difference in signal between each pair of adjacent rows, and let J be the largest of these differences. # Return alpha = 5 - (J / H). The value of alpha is 4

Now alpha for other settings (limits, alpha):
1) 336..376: -4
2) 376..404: 1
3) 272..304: 2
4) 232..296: -2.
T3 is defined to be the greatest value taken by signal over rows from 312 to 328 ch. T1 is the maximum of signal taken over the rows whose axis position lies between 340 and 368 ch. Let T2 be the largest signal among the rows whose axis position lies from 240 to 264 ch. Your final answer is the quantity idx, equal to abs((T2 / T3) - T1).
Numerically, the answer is 0.78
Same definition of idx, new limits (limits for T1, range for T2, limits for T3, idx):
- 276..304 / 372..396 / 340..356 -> 0.22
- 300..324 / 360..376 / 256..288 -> 0.05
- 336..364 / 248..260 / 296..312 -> 0.43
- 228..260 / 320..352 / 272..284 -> 0.08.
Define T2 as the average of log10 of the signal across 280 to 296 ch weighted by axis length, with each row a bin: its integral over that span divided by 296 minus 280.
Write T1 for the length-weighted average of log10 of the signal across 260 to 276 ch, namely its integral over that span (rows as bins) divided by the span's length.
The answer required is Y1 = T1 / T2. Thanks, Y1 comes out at 1.19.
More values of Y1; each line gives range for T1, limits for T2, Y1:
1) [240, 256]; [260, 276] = 0.98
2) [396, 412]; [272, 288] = 1.91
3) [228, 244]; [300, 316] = 0.67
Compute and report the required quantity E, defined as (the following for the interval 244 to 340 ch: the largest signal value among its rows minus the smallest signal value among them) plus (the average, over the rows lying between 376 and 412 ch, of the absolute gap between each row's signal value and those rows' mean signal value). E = 0.33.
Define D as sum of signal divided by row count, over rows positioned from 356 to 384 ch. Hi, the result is 1.45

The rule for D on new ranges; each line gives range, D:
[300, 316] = 1.25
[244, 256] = 1.21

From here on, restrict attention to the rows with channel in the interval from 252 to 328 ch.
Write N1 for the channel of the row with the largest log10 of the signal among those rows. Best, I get 322.0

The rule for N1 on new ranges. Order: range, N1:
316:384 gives 366.0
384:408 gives 402.0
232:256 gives 254.0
